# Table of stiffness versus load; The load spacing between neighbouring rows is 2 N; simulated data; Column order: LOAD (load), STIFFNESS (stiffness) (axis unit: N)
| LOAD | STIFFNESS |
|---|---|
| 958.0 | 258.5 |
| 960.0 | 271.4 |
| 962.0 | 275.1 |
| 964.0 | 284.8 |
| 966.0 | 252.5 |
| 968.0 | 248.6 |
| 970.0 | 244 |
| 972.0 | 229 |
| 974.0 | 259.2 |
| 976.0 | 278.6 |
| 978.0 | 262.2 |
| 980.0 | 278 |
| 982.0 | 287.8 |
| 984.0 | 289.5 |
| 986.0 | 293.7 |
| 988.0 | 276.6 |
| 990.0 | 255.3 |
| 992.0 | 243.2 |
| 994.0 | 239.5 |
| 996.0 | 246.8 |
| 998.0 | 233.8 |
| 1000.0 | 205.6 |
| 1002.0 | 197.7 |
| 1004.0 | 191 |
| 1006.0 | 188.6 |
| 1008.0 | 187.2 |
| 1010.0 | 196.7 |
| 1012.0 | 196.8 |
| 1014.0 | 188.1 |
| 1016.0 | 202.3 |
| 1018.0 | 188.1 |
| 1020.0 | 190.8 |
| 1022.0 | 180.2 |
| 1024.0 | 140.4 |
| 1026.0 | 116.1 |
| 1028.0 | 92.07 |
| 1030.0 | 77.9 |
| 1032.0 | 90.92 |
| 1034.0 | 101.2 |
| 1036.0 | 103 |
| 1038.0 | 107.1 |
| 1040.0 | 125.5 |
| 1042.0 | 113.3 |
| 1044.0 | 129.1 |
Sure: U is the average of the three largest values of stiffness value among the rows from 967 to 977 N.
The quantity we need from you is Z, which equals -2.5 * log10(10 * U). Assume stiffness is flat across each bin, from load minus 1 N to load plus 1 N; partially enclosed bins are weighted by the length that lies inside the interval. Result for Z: -8.55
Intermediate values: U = 262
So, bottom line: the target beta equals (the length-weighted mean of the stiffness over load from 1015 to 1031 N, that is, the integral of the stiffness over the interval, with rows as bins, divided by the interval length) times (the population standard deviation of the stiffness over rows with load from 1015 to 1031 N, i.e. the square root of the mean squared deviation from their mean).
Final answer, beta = 6752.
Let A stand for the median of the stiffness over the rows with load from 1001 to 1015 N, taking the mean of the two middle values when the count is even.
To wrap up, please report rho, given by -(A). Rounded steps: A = 191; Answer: -191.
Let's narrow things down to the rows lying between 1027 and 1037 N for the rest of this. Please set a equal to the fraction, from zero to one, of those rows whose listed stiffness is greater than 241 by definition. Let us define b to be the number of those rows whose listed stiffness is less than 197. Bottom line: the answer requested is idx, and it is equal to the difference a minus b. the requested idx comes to -5.0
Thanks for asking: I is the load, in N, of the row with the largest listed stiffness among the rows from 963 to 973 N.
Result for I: 964.0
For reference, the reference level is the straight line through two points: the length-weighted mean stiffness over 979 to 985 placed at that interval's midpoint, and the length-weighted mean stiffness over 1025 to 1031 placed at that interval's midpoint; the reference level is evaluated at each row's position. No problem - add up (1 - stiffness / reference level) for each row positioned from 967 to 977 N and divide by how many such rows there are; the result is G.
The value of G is 0.2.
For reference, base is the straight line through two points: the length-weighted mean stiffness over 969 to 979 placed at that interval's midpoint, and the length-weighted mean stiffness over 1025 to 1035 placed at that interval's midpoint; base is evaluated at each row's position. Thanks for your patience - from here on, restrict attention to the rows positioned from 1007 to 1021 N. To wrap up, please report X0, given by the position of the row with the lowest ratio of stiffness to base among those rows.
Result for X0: 1008.0 N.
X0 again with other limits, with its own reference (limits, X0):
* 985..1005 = 1004.0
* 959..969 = 966.0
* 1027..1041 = 1030.0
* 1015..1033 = 1030.0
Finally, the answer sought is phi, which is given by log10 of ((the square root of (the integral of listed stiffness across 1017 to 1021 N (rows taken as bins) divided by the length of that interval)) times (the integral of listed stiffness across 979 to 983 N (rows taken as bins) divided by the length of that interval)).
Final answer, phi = 3.59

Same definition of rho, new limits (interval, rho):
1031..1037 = -101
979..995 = -277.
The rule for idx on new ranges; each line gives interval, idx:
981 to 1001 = 0.7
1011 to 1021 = -4.0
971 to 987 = 0.9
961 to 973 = 0.8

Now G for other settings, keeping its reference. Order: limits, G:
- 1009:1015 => -0.2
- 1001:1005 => 0.0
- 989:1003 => 0.0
